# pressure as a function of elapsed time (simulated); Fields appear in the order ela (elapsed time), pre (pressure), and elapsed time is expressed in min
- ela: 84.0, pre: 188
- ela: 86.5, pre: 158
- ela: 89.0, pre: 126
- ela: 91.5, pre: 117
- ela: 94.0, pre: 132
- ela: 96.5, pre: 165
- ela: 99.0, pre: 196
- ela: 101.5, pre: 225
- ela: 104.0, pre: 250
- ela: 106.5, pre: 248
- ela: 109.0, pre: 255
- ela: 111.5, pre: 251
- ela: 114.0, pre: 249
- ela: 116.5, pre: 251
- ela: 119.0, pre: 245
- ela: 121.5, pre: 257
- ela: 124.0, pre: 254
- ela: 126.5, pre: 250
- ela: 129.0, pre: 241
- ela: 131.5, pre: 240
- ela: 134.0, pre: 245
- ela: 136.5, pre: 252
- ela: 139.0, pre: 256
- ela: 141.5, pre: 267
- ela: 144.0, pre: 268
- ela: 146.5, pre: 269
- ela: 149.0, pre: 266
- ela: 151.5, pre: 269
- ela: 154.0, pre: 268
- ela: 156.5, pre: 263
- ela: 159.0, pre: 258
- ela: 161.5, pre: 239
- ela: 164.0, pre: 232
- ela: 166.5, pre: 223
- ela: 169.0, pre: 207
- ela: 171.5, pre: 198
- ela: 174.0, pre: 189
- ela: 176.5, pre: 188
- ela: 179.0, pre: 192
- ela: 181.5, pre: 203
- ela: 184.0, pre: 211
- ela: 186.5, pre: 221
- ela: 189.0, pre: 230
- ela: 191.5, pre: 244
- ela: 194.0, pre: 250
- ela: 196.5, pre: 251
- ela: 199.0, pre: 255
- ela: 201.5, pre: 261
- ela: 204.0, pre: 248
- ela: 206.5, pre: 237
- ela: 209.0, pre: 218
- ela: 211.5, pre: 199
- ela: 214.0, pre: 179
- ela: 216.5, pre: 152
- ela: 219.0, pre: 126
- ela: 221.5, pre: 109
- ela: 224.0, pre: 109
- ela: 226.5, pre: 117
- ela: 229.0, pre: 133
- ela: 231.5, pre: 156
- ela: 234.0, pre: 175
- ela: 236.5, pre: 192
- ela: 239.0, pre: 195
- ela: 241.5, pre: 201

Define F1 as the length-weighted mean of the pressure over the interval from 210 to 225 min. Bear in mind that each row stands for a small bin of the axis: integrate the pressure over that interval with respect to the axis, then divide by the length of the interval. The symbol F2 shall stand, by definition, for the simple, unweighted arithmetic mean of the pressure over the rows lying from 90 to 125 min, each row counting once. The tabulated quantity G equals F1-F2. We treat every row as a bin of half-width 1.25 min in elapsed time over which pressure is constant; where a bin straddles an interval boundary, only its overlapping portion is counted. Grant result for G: -74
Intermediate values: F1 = 147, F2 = 221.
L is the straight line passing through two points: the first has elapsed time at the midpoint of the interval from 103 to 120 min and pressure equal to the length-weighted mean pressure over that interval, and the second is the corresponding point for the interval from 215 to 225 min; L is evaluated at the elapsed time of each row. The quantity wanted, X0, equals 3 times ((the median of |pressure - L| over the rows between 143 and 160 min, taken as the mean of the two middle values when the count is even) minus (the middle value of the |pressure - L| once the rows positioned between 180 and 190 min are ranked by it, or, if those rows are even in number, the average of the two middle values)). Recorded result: 36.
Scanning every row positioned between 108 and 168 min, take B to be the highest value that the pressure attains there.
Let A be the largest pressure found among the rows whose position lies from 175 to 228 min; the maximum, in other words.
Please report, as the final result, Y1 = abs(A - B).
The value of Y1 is 8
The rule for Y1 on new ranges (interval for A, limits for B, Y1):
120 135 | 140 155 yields 12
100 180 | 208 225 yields 51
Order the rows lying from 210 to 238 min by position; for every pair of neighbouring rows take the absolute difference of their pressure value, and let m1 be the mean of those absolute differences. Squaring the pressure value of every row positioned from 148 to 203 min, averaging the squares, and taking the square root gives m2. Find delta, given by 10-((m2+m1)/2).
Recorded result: -116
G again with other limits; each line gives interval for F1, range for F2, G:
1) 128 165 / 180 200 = 23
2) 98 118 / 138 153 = -25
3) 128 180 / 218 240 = 94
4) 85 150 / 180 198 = -2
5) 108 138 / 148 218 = 22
